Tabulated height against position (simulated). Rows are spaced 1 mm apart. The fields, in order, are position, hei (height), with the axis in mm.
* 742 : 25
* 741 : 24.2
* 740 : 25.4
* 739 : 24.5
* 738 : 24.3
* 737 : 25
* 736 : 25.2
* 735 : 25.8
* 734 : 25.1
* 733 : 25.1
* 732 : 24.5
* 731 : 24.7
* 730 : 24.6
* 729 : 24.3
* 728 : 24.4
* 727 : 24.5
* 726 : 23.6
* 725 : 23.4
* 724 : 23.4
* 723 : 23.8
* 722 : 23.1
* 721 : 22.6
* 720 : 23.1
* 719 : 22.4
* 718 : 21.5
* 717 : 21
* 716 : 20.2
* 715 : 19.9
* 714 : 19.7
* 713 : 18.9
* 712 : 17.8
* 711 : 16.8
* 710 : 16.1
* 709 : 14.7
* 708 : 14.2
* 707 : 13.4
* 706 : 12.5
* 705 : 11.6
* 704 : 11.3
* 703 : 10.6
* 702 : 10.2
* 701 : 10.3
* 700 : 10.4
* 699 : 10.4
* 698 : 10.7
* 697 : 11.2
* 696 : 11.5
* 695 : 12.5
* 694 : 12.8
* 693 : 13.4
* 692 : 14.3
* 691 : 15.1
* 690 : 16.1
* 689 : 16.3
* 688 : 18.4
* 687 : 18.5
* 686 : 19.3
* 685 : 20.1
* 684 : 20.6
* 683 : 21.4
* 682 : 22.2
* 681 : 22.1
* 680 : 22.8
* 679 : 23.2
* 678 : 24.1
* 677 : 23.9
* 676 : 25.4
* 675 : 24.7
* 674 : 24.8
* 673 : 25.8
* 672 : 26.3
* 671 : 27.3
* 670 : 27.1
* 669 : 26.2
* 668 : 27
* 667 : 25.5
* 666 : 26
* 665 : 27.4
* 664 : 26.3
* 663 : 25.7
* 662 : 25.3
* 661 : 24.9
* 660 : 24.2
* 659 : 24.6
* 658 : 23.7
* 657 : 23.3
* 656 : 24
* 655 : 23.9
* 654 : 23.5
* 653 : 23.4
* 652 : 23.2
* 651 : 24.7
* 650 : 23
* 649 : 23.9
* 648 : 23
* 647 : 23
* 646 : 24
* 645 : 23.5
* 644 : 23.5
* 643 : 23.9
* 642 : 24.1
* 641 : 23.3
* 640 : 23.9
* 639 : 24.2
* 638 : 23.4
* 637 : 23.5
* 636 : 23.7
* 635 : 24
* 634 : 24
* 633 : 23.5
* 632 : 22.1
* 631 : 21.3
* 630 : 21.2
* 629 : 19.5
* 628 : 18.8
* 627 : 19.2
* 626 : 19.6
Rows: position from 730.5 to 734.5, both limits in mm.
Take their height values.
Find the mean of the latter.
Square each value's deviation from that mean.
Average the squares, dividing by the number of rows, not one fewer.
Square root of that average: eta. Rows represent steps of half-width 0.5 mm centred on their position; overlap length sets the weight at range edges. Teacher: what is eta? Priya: 0.3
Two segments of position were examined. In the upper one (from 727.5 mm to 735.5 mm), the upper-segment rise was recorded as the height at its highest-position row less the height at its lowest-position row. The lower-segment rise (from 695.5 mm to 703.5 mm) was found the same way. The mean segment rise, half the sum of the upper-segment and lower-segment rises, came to 0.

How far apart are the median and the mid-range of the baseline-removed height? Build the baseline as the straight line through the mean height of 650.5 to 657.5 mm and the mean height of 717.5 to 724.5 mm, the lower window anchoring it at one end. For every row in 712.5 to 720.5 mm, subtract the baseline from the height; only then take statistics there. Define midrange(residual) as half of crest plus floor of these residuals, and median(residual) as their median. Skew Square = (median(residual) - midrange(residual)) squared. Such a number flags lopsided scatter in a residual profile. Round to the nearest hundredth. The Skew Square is 0.16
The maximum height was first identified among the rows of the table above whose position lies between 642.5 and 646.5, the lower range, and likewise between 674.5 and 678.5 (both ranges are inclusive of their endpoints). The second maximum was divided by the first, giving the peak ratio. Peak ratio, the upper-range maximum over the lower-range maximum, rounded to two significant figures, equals 1.1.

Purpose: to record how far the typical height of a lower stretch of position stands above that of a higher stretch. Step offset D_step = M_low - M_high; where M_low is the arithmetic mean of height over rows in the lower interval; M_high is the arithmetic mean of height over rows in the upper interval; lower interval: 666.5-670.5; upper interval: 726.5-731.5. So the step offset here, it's 2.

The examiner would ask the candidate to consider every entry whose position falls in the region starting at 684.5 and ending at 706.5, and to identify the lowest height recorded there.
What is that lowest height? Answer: 10.2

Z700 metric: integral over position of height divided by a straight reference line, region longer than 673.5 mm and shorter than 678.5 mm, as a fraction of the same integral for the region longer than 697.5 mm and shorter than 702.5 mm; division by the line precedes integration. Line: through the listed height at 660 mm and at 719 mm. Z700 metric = 2.3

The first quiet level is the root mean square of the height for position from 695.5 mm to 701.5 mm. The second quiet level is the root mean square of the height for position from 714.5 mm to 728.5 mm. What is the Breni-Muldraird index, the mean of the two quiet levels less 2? 14.7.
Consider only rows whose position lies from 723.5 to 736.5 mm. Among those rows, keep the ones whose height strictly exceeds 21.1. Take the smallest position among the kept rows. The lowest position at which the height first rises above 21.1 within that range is 724 mm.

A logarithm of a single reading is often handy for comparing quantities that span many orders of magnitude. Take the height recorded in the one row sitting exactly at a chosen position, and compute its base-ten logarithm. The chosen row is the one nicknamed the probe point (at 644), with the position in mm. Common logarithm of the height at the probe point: 1.37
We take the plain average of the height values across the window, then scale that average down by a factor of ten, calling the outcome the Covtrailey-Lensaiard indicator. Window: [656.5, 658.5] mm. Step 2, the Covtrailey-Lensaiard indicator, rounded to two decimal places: 2.35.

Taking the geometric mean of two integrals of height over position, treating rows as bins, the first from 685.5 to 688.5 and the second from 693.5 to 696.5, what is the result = 45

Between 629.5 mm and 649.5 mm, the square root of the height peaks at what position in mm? 639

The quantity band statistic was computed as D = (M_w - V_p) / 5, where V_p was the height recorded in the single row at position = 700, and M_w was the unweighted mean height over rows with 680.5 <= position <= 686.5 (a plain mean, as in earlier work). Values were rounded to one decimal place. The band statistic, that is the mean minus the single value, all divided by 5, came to 2.1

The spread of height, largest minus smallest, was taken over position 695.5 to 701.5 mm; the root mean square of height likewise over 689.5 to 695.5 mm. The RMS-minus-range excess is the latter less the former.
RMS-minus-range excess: 13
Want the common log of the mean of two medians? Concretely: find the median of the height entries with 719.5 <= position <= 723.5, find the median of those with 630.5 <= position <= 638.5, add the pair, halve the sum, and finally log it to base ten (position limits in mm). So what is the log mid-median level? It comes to 1.37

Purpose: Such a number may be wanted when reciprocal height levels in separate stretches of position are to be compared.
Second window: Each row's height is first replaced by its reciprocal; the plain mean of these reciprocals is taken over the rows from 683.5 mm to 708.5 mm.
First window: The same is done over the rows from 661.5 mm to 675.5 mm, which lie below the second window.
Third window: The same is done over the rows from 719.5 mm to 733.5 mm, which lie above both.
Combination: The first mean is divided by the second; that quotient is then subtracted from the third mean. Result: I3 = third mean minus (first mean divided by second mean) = -0.46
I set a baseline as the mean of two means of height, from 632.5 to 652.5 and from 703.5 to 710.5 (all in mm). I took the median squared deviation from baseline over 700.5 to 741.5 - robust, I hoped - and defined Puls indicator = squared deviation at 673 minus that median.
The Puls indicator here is 21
